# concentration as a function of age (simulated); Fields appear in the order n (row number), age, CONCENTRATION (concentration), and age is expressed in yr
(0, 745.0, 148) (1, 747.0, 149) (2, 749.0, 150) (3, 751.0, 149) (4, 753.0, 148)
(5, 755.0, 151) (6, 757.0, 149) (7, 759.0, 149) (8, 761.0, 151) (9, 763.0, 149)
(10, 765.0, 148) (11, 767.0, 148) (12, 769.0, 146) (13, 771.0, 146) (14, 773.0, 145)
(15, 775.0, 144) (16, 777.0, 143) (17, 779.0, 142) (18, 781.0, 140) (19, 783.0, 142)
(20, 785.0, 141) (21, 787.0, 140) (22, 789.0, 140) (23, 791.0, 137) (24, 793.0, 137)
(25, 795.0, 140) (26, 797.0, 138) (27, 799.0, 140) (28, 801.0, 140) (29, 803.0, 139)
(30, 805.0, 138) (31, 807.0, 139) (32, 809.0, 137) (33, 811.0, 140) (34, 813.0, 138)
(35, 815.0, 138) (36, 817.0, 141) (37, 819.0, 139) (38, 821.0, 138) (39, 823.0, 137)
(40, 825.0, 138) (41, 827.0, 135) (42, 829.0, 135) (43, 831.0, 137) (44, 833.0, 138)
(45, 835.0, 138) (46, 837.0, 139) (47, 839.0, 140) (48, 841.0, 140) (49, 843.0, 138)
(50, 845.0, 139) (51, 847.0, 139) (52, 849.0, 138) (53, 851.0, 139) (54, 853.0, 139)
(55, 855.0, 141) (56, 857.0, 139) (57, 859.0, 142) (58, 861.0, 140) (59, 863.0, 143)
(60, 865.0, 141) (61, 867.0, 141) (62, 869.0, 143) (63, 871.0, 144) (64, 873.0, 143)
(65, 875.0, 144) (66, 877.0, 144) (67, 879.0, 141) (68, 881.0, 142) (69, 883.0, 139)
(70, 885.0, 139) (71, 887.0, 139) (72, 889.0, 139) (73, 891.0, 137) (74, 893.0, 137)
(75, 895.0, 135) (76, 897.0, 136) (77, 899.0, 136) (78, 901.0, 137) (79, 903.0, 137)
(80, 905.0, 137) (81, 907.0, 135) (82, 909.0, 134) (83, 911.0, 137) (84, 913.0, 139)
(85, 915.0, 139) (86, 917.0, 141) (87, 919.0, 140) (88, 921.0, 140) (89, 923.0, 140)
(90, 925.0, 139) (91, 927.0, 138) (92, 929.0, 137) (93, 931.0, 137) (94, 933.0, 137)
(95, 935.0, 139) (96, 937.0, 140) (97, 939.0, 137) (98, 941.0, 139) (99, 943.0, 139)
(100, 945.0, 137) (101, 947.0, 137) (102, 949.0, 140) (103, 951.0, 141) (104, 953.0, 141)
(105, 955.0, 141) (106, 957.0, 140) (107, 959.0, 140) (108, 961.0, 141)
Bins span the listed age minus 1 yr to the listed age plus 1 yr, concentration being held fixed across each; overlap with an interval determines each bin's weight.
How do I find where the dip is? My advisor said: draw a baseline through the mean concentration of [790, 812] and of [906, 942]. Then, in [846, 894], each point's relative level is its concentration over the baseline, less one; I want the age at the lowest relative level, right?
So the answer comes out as 891.0 yr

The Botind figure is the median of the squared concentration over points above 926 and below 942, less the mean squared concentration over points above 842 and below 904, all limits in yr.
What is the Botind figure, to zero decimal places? -619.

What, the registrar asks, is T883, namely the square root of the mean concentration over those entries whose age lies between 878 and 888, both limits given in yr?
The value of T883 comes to 11.83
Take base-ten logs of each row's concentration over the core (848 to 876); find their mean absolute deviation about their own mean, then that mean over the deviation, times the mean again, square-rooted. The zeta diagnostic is 30.0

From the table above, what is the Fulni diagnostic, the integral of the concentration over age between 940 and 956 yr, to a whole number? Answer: 2230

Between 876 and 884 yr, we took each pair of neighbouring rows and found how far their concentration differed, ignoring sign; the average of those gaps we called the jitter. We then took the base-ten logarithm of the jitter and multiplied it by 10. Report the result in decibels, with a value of 3.7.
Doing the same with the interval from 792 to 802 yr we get 2.4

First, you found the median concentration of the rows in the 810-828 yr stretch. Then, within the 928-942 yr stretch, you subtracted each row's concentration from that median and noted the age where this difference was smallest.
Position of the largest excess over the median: 937.0 yr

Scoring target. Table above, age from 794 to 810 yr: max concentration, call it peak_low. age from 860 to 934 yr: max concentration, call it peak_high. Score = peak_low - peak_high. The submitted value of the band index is -4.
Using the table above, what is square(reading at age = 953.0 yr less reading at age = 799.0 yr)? 1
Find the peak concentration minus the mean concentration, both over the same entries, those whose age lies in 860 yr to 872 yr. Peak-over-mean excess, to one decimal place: 2.0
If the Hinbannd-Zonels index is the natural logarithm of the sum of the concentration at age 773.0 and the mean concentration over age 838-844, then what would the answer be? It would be 5.65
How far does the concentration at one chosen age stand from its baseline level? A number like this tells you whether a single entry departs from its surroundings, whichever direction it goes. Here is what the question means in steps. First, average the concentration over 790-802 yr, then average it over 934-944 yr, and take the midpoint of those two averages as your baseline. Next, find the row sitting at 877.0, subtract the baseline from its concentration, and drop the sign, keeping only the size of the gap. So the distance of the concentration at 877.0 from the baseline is 5.3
